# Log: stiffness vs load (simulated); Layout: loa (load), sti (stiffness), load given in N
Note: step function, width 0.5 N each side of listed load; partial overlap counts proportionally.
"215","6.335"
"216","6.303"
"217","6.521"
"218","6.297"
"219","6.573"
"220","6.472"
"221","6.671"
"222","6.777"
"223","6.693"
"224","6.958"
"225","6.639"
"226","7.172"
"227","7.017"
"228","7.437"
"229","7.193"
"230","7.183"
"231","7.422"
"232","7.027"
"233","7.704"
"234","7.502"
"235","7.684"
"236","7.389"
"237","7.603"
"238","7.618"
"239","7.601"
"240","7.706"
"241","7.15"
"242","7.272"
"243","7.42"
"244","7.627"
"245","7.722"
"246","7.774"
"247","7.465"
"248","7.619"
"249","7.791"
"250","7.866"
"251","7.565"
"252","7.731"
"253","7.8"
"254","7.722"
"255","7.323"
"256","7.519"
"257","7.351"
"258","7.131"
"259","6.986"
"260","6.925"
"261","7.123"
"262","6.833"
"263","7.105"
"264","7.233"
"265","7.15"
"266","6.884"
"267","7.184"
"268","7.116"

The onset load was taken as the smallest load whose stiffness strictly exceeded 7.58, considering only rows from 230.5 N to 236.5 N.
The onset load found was 233 N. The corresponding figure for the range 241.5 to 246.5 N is 244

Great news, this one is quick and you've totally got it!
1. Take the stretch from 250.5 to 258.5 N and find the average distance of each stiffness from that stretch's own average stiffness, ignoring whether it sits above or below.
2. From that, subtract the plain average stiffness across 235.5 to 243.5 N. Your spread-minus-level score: -7.3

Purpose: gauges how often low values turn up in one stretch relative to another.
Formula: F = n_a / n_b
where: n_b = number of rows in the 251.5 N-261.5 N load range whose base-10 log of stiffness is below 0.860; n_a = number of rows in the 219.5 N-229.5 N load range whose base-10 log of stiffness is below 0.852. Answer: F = 1.75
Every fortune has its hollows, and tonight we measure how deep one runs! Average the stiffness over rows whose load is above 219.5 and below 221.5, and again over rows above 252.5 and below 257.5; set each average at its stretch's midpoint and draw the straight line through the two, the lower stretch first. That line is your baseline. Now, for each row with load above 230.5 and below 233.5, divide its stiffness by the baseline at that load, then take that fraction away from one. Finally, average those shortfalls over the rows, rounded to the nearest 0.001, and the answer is -0.071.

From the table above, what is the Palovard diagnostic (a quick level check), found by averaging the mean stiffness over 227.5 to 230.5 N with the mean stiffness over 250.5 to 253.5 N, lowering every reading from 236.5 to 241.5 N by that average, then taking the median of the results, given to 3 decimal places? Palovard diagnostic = 0.118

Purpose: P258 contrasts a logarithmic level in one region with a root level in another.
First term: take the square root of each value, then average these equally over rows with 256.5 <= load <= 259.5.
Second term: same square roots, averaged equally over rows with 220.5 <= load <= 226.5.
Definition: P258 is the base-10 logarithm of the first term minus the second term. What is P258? -2.18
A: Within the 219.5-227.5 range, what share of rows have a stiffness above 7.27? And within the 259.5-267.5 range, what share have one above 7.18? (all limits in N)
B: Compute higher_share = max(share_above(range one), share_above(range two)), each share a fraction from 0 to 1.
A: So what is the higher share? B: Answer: 0.25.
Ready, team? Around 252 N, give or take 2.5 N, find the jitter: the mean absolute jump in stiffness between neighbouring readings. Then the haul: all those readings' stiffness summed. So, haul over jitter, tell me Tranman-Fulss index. 252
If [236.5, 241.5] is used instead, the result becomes 217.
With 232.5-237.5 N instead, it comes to 170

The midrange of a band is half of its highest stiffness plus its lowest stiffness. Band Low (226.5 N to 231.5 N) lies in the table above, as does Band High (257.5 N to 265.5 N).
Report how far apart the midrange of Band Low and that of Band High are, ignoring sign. 0.19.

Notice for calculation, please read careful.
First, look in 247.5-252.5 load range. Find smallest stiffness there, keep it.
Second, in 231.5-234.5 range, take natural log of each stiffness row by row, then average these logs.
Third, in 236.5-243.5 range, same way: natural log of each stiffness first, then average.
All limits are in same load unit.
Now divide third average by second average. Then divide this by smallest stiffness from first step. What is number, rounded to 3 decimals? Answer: 0.133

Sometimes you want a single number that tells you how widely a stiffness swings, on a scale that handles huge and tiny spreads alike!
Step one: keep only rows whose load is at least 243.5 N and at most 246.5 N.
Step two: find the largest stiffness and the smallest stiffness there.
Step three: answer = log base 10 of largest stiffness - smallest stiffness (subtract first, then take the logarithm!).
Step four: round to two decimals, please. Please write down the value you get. -0.83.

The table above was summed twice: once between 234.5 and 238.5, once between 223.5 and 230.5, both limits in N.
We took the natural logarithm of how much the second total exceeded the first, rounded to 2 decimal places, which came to 2.96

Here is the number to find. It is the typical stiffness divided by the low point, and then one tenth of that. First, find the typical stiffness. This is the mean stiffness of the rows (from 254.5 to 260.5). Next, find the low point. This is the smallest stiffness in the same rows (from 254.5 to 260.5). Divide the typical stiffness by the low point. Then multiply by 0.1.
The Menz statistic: 0.104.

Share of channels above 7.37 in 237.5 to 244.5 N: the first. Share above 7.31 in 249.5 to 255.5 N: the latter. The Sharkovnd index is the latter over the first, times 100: 140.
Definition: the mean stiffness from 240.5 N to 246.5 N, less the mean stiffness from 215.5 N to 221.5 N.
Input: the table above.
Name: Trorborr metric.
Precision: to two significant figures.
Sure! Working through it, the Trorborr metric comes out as 1.0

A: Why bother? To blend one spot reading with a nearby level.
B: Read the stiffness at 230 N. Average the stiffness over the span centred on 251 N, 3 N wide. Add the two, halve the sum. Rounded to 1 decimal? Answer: 7.5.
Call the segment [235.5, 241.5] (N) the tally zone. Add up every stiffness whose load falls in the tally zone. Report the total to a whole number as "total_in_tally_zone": 45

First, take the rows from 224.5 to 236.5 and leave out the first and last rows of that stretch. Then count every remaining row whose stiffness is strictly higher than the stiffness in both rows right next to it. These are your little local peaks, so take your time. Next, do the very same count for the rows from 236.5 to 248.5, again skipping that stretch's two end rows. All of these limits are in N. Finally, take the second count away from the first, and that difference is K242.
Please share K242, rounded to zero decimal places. 2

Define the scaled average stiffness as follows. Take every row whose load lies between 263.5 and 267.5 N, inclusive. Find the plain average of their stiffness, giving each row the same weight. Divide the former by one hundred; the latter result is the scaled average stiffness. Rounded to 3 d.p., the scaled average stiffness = 0.071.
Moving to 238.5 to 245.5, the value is 0.075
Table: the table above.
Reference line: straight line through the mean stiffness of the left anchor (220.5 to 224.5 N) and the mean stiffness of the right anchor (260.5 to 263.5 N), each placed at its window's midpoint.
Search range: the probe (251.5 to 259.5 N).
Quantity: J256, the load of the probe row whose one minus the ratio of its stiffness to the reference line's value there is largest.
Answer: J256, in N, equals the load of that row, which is 259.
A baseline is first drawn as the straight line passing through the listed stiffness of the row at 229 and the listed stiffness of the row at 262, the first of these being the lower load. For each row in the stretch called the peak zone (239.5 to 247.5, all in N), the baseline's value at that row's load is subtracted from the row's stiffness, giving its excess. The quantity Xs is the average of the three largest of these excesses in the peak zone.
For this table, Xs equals 0.7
